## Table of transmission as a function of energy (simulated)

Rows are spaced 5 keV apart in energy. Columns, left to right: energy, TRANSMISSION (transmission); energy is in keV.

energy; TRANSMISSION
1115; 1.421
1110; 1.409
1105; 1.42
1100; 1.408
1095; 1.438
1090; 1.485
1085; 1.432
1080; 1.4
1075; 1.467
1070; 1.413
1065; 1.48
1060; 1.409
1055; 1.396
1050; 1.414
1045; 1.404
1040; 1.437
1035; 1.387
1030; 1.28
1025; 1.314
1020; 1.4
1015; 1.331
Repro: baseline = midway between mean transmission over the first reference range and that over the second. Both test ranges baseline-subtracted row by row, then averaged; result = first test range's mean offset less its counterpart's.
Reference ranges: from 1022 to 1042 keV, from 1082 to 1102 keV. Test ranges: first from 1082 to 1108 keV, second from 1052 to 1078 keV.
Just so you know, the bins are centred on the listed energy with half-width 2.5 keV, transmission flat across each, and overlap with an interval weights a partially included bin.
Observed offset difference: 0.00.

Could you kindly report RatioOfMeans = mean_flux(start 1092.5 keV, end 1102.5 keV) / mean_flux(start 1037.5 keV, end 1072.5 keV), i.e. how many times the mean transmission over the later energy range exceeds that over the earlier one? 1.00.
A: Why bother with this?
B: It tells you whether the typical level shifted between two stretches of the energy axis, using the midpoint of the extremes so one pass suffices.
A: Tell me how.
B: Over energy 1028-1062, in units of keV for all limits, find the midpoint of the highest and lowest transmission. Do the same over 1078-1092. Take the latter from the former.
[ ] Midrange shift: -0.084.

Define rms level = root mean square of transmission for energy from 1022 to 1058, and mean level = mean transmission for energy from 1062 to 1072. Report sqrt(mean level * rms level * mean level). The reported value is 1.70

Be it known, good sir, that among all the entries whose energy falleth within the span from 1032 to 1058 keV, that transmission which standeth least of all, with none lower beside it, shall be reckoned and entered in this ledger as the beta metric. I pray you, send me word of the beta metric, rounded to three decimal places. 1.387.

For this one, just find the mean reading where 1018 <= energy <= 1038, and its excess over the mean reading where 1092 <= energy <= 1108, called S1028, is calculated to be -0.077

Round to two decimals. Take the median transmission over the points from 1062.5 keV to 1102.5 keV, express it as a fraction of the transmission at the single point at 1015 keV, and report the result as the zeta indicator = 1.08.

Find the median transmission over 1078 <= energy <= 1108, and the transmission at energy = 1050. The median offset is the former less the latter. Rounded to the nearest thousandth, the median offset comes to 0.012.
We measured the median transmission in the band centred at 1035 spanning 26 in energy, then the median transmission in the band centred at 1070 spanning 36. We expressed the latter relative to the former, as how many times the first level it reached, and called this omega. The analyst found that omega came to 1.02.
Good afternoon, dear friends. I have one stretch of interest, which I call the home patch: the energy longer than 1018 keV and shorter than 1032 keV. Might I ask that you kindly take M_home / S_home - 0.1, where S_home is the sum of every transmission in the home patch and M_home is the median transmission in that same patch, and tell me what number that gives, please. 0.23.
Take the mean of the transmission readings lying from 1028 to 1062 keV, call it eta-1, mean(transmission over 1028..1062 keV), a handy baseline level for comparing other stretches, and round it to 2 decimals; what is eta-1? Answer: 1.39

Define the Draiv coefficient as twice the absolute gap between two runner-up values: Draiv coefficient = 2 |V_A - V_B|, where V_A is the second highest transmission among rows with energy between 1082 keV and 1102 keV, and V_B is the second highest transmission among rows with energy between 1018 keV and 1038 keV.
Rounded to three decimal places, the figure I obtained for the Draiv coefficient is 0.102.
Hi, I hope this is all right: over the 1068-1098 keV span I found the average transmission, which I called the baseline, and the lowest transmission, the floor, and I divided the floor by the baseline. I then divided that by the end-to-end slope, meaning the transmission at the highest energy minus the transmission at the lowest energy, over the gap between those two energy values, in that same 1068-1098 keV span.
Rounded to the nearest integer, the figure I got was 973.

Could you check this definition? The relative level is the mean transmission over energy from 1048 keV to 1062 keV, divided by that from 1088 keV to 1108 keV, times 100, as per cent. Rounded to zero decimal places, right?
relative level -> 98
